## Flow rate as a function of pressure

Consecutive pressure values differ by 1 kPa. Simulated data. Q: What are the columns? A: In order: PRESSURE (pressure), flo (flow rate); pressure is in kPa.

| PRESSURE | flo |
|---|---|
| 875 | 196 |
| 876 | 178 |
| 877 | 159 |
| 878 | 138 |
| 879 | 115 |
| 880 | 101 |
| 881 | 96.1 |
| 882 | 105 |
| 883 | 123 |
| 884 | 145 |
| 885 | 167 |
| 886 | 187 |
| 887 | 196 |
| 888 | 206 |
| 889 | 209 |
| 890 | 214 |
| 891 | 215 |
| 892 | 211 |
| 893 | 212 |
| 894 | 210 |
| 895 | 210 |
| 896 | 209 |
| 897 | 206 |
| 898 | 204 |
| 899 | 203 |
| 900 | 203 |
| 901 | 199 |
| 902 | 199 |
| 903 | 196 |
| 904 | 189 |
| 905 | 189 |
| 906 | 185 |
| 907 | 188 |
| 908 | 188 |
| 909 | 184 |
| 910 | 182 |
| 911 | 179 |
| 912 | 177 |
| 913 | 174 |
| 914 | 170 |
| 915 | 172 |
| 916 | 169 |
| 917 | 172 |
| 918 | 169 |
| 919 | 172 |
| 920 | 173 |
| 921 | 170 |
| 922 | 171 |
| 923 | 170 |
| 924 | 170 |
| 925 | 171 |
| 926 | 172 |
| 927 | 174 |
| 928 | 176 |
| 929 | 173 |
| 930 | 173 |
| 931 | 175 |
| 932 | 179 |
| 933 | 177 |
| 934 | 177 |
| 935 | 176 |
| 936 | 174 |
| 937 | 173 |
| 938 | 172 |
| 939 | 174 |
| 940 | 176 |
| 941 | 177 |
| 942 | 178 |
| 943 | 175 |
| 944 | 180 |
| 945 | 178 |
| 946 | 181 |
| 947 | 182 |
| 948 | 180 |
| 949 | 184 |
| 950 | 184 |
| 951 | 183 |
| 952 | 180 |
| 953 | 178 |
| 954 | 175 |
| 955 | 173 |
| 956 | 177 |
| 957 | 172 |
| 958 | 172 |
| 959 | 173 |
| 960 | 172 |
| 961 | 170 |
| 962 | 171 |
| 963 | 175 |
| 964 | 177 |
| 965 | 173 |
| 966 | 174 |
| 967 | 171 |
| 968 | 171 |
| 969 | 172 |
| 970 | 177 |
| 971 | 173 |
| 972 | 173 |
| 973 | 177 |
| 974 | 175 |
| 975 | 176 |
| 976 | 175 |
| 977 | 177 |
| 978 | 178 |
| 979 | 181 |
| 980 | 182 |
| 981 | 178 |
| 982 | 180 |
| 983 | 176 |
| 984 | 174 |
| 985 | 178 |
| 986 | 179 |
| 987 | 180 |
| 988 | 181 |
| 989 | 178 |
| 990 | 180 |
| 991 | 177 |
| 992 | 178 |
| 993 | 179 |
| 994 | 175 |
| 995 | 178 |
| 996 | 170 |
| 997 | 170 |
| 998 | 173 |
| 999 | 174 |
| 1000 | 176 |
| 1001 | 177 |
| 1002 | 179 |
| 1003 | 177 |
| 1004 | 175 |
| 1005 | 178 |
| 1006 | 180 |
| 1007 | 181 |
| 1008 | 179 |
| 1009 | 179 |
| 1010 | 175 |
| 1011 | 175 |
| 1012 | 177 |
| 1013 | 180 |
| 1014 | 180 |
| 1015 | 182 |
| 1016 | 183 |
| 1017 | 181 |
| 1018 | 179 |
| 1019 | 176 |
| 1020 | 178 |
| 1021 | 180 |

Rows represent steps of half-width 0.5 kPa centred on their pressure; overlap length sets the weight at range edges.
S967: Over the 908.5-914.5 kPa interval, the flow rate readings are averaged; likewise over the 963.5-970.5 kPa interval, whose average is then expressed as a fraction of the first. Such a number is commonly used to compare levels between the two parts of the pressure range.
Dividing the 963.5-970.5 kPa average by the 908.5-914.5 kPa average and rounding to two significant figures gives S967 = 0.98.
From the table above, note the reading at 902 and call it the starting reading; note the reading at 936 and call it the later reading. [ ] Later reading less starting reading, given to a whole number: -25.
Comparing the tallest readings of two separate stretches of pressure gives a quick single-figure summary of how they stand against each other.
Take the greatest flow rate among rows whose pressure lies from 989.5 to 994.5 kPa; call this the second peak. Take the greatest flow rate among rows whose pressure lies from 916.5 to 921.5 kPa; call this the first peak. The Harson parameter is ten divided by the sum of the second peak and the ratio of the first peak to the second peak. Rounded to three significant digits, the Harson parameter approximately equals 0.0553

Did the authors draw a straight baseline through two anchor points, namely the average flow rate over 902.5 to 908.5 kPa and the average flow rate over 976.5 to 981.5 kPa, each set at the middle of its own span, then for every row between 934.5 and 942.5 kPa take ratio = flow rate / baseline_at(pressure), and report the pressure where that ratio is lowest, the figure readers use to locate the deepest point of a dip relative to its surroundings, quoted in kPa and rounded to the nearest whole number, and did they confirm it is 938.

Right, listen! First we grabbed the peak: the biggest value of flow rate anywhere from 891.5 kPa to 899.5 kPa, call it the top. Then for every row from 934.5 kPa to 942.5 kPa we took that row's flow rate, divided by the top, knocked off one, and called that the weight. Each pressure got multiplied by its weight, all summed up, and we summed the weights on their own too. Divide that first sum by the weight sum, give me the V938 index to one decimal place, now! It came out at 938.4 kPa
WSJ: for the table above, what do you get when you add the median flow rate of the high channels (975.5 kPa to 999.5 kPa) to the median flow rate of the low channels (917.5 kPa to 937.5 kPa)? 351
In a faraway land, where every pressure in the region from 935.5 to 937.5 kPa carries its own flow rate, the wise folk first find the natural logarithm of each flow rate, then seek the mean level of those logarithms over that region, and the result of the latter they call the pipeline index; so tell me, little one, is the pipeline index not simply 5.156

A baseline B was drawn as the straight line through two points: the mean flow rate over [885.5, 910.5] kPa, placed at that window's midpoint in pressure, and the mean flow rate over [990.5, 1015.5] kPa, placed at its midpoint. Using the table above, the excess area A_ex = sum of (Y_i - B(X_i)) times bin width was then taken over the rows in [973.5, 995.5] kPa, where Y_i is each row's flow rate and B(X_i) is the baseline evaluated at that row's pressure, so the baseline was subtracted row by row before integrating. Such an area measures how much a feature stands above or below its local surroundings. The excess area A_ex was -66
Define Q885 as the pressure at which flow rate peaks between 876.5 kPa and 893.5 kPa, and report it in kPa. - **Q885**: 891 kPa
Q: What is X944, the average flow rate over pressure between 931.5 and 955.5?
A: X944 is 178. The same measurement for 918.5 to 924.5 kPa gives 171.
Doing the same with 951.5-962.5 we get 174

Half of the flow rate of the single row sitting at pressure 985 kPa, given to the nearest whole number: 89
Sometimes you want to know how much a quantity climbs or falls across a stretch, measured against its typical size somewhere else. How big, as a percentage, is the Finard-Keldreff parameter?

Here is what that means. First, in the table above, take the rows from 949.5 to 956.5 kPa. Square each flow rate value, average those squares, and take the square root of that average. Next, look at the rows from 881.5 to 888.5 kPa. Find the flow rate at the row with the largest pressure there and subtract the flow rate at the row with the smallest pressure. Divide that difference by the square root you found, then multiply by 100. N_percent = 57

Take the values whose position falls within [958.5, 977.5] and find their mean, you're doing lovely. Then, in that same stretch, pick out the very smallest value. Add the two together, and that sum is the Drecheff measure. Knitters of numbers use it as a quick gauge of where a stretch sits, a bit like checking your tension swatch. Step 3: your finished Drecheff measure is 344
